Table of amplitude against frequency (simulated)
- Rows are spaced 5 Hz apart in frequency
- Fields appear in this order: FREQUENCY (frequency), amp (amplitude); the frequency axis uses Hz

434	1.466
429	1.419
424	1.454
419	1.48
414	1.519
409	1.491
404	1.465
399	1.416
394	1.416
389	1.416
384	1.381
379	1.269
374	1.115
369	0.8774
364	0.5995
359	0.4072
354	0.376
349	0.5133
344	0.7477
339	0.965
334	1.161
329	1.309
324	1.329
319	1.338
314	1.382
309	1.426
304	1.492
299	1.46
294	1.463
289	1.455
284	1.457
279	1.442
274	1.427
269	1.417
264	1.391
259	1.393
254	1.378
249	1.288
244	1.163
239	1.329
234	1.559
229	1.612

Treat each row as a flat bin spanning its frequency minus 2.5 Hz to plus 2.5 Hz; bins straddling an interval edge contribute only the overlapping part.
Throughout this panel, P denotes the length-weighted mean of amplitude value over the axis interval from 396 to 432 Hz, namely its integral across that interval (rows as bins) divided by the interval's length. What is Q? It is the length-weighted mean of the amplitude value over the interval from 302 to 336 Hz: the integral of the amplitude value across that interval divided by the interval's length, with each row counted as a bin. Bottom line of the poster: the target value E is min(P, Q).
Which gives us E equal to 1.35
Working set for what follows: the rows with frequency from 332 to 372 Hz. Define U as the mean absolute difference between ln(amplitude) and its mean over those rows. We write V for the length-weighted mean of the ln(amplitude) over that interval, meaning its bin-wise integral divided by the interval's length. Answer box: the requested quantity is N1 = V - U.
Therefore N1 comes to -0.8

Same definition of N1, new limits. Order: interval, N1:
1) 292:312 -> 0.4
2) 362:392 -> -0.2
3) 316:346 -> -0.1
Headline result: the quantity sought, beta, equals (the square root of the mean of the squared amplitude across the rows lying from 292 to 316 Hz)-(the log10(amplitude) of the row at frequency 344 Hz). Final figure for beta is 1.6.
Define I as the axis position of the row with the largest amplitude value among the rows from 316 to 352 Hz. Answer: 319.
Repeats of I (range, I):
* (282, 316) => 304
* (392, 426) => 414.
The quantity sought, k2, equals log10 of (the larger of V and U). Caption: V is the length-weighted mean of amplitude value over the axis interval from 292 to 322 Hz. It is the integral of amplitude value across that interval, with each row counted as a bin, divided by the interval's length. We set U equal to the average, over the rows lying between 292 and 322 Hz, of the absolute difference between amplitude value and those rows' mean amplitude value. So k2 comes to 0.15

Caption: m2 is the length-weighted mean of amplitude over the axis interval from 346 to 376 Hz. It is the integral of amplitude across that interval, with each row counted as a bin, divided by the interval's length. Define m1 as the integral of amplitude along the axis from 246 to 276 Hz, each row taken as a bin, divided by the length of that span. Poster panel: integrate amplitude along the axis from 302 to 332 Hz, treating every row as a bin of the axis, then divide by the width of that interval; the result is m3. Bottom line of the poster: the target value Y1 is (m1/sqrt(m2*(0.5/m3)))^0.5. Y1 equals 1.7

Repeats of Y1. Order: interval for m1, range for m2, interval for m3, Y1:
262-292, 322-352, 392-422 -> 1.6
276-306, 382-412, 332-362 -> 1.2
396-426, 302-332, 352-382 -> 1.3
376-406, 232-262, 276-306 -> 1.4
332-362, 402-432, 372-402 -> 1.0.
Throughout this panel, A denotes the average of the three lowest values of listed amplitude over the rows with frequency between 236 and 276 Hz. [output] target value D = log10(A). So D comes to 0.10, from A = 1.26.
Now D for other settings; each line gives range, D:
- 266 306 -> 0.15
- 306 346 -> -0.02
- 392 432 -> 0.15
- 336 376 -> -0.36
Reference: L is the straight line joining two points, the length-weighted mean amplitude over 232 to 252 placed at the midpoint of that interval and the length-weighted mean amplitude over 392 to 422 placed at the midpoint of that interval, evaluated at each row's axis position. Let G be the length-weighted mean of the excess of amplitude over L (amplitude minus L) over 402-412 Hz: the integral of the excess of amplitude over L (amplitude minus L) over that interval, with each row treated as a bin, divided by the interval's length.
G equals 0.02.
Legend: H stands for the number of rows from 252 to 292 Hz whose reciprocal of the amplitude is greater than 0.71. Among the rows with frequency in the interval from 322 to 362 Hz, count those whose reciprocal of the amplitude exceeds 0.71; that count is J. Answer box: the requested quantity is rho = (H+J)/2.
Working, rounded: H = 3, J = 8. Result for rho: 5.5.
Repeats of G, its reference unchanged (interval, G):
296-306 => 0.10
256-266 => 0.05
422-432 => -0.04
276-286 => 0.09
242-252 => -0.10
